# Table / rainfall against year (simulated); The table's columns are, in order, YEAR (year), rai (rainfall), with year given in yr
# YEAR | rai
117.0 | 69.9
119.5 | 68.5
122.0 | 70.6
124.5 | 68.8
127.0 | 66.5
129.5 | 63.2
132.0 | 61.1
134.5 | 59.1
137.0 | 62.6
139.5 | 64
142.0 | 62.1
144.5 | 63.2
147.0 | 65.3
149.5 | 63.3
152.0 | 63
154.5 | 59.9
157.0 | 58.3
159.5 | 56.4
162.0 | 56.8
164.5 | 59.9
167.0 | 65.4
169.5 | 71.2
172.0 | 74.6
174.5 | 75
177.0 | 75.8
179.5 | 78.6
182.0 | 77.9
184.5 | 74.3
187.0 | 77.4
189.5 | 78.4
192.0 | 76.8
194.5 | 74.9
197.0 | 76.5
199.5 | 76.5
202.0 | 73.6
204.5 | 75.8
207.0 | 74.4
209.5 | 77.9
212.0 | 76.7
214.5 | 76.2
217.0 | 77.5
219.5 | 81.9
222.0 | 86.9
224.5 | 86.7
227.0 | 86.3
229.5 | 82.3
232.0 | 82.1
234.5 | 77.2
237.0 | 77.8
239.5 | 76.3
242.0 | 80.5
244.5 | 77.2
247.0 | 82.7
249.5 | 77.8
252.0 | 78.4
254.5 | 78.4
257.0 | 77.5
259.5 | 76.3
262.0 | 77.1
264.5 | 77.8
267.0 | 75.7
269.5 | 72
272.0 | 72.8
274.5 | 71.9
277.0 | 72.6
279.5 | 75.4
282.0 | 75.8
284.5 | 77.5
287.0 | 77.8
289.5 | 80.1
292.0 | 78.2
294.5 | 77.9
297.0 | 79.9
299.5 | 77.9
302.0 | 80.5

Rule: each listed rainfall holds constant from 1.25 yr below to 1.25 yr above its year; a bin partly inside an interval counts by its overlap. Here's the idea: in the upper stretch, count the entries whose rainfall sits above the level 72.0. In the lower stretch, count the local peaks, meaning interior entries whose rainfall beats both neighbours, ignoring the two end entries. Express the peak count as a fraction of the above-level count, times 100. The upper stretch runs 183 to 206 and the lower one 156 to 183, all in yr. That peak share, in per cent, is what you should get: 11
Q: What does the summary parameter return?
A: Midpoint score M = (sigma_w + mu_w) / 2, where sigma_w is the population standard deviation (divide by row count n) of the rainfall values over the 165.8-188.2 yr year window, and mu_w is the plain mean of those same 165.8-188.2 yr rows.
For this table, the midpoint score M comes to 39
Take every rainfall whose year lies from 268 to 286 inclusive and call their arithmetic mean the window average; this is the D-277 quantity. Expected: 74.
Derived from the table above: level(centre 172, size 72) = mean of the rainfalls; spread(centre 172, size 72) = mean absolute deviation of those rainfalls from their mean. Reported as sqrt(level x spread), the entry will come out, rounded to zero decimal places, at 22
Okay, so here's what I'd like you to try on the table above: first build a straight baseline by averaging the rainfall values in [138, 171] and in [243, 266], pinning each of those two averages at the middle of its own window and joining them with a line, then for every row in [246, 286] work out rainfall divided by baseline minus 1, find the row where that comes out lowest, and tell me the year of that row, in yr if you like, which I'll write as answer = 274.5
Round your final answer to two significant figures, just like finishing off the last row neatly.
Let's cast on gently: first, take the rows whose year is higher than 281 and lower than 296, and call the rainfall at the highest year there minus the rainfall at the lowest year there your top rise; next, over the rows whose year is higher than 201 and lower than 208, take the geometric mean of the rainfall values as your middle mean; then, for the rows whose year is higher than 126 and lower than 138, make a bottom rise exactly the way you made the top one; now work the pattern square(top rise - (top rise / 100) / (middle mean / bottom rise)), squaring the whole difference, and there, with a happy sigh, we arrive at 4.4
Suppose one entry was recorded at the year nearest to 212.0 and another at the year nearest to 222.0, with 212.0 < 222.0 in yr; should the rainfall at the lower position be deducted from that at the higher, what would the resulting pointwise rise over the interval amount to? 10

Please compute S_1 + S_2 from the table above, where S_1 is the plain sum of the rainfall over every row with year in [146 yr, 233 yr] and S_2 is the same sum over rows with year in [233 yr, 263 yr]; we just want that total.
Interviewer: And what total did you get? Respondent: 3512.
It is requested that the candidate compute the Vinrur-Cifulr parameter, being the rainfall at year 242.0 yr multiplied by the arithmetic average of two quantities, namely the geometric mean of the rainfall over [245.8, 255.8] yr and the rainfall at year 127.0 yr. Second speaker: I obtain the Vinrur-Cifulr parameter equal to 5868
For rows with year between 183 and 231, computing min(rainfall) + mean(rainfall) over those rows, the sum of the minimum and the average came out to 152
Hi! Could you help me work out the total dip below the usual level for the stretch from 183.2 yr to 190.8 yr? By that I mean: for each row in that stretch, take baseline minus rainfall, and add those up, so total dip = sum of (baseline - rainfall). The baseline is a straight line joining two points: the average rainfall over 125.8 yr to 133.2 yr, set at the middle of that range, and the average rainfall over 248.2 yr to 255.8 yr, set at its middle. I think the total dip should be -19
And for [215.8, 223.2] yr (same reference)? -23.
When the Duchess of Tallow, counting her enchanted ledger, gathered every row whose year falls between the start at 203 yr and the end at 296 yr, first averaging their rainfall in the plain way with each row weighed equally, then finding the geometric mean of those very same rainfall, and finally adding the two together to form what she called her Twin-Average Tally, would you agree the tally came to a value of 156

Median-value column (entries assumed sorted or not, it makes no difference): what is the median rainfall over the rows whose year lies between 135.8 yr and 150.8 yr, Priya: 63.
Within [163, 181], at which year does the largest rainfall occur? 179.5 yr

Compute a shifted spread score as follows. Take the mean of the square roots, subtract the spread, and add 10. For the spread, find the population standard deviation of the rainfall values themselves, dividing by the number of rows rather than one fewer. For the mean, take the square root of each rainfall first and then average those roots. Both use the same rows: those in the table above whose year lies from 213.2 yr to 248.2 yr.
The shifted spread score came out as 15.2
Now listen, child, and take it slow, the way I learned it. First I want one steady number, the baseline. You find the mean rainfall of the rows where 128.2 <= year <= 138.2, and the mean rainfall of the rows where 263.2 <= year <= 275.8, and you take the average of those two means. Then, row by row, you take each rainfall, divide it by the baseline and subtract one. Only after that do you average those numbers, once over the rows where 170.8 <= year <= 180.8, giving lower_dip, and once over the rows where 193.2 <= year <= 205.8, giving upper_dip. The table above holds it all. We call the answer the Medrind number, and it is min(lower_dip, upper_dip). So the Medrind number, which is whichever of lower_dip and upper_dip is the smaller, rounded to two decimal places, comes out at 0.11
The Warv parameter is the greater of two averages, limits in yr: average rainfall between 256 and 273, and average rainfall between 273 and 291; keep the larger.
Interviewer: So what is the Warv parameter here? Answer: 75.9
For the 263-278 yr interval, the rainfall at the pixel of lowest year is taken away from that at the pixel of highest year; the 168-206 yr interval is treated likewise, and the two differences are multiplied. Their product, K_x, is -24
